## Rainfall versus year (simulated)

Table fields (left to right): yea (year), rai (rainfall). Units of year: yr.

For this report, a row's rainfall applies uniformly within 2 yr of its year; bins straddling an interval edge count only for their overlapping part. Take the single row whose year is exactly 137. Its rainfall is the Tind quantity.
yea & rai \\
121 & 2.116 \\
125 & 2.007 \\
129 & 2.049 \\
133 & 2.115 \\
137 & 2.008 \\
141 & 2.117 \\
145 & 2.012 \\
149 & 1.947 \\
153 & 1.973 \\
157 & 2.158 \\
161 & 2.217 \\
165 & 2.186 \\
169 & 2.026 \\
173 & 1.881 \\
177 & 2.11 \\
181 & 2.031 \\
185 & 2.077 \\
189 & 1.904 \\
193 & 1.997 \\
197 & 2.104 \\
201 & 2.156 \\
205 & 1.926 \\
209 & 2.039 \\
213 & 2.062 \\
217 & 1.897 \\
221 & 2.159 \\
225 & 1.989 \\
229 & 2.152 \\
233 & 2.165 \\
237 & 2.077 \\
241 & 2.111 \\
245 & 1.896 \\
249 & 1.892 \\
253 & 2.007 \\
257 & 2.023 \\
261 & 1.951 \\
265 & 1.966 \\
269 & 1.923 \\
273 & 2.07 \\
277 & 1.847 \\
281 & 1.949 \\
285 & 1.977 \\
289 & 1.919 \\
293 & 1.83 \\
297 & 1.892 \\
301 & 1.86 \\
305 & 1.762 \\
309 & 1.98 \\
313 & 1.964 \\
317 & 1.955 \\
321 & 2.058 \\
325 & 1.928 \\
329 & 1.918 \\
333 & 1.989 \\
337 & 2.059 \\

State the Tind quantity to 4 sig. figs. 2.008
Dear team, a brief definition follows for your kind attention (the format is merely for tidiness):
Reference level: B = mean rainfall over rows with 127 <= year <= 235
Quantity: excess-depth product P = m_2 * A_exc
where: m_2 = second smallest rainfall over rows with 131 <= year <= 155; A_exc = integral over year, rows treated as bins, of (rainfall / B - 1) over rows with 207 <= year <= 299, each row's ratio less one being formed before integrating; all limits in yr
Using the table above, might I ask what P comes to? -6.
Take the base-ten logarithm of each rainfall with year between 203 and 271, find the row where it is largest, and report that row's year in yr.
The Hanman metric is 233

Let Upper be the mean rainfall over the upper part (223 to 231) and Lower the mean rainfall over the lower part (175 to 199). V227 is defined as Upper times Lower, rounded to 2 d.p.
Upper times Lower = 4.22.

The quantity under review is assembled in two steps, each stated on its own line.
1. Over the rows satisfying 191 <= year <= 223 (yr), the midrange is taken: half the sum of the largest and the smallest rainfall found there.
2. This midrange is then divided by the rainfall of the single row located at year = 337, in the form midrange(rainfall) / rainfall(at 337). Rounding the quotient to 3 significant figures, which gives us 0.985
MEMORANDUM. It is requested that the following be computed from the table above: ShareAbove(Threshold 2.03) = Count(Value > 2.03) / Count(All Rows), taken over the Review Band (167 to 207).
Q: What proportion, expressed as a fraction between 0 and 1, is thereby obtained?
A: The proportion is 0.5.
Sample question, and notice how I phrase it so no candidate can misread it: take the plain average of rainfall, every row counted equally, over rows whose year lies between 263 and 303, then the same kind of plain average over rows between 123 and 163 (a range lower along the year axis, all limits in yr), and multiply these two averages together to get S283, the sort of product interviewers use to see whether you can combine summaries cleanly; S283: 3.96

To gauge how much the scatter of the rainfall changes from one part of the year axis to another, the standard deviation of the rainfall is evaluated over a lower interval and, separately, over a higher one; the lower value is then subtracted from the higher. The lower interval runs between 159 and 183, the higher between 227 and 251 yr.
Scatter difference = 0.001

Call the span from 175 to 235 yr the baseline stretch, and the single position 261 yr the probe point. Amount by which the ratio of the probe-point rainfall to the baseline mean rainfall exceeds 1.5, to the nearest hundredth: -0.55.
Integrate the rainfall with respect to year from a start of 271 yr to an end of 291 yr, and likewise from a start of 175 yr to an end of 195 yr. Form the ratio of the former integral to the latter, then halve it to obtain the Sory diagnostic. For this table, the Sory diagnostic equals 0.482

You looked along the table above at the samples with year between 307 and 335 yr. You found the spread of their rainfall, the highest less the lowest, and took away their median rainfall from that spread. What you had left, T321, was -1.82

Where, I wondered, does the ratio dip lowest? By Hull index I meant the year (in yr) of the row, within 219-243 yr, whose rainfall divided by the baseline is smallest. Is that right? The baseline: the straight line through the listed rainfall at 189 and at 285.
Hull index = 225 yr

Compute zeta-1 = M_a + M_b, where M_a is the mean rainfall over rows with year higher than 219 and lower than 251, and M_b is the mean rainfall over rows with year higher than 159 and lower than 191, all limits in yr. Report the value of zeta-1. 4.11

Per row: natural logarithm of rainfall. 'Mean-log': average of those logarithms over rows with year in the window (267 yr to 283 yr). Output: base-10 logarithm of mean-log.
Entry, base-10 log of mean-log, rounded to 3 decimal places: -0.177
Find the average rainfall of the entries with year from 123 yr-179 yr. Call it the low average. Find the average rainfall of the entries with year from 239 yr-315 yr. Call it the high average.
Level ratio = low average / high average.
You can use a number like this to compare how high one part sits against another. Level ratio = 1.06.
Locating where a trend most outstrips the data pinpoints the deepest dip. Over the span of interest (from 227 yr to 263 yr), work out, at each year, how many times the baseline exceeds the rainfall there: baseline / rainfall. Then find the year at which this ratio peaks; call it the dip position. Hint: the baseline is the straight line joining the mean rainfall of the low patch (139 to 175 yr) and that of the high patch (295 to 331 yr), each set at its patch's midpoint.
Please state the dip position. 249 yr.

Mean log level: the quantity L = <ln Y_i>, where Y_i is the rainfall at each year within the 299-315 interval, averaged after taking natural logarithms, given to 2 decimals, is 0.64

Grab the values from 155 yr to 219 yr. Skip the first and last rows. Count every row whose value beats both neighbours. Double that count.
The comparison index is 10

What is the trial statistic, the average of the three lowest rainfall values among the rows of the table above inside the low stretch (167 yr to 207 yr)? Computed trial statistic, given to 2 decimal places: 1.90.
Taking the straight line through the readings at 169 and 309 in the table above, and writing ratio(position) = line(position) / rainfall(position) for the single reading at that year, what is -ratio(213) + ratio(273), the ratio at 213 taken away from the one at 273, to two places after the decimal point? -0.01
